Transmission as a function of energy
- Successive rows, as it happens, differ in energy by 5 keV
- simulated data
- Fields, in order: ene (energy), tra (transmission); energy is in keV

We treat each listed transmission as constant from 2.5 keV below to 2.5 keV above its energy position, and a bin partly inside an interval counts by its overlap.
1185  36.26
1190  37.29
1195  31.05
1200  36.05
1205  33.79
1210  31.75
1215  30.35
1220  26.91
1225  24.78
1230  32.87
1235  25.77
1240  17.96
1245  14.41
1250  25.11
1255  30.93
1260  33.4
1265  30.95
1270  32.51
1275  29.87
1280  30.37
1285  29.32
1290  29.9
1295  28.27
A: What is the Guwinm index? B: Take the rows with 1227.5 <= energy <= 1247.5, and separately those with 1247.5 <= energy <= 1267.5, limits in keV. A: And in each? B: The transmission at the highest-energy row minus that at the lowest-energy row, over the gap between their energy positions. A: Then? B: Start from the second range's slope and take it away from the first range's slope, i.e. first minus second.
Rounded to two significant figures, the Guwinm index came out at -1.6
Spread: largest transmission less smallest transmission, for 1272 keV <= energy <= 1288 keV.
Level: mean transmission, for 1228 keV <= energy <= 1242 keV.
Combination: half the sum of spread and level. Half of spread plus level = 13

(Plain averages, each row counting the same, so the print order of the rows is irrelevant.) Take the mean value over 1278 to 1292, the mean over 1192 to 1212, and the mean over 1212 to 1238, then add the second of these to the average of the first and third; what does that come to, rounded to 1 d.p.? 62.2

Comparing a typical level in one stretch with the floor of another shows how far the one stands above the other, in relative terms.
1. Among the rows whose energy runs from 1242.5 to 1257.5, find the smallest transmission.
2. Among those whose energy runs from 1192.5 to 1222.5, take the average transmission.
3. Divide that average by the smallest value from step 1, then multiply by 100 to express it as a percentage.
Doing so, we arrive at 220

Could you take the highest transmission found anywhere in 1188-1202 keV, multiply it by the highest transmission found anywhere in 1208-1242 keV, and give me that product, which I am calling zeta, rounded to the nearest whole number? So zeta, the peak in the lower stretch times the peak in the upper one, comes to 1226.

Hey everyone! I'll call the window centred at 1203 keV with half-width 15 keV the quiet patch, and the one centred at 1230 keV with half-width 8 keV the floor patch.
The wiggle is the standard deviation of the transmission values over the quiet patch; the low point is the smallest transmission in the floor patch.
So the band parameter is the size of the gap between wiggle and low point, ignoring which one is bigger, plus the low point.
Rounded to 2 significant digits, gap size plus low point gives 47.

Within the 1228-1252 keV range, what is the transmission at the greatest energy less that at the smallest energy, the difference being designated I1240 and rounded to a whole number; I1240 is -8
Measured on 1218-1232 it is 6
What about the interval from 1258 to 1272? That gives -1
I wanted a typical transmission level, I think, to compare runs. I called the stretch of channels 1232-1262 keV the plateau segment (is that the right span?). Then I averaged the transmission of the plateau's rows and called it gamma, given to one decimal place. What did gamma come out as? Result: 24.6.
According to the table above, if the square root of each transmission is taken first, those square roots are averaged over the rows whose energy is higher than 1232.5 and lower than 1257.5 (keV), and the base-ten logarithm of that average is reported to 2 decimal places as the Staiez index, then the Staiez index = 0.68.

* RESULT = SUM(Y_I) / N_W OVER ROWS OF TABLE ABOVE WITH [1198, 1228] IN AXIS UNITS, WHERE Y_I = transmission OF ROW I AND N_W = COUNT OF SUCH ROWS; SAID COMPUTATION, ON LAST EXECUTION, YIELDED 30.6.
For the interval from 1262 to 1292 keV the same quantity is 30.5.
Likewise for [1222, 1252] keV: 23.5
